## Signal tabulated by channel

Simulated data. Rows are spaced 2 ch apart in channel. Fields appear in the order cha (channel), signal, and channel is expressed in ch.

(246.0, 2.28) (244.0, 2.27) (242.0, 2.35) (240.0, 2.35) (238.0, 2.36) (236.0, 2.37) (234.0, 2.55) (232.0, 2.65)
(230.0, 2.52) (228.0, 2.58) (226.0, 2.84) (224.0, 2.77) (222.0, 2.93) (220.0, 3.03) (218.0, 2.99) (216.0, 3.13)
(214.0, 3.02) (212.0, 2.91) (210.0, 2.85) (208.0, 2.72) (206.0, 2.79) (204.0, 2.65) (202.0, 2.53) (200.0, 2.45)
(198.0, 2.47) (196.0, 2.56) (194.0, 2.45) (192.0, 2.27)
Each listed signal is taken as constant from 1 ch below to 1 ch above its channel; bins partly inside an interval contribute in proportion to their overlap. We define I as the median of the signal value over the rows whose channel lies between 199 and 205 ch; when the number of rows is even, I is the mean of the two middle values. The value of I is 2.5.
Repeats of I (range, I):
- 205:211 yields 2.8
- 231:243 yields 2.4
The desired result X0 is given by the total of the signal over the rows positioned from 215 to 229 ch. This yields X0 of 20.3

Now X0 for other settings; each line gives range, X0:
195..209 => 18.2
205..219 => 20.4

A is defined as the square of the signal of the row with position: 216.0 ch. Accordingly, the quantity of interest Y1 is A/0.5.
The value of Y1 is 19.6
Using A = 9.8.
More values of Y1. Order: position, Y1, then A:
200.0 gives 12.0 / 6.0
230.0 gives 12.7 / 6.4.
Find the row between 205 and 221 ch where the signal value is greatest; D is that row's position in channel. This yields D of 216.0 ch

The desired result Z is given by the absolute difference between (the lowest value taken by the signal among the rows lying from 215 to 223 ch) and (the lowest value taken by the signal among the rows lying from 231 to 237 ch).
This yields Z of 0.56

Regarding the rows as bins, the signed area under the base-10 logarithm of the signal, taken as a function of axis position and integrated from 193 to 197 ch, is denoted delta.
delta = 1.6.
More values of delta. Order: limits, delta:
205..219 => 6.5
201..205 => 1.7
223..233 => 4.3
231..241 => 3.9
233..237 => 1.6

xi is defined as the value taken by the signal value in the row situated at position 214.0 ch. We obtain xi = 3.02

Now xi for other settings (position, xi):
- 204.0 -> 2.65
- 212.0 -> 2.91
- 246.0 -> 2.28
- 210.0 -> 2.85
